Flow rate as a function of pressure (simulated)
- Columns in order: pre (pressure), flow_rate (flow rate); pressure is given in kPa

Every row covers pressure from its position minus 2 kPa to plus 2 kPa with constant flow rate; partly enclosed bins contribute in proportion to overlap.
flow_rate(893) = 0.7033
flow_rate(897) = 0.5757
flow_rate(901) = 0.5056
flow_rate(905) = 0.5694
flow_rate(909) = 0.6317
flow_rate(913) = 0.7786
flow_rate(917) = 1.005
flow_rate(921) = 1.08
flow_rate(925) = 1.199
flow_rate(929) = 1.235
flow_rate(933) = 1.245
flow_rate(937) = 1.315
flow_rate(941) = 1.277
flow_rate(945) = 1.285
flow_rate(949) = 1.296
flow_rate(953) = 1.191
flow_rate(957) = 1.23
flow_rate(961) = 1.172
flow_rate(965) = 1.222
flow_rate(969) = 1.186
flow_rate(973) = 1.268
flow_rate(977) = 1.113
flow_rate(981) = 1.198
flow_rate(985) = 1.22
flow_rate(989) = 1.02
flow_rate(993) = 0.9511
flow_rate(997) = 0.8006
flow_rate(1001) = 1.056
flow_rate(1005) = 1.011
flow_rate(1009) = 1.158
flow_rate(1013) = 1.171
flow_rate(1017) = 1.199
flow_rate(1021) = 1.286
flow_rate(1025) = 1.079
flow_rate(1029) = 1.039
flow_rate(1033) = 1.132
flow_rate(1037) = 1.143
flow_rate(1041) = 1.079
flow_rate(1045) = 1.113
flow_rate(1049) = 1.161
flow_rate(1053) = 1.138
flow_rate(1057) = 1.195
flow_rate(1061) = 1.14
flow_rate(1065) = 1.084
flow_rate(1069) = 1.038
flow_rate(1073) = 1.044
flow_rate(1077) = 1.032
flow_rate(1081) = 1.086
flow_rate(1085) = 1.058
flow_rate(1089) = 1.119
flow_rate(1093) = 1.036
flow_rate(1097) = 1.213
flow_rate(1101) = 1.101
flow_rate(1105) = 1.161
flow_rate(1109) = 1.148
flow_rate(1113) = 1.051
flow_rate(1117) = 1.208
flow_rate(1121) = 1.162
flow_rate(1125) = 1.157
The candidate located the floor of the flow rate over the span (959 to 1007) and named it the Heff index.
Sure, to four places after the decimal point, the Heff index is 0.8006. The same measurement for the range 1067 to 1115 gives 1.0320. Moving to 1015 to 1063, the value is 1.0390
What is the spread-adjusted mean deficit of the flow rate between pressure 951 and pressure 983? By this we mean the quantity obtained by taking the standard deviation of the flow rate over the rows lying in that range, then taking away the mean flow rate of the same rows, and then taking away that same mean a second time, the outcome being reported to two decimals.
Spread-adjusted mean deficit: -2.35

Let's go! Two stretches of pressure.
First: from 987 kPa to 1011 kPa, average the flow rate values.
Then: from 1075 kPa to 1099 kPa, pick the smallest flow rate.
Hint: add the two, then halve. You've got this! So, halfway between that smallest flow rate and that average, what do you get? 1.016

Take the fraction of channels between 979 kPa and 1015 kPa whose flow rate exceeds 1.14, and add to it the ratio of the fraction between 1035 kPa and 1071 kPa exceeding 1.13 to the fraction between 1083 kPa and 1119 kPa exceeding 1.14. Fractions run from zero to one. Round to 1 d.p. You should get 1.7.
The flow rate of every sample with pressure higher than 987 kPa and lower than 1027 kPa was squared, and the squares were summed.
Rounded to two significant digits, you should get 12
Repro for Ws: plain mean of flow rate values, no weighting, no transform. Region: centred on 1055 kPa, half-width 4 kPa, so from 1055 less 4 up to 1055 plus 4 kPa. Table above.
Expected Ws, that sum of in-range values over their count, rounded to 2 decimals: 1.17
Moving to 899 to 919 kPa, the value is 0.70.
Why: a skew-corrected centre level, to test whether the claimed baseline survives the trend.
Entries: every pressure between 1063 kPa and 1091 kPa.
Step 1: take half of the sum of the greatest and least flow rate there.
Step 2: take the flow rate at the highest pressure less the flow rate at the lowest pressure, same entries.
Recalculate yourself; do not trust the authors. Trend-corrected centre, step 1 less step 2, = 1.04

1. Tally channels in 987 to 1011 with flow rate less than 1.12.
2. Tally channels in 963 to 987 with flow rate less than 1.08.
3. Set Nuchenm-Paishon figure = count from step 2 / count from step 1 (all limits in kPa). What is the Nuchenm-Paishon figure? 0.0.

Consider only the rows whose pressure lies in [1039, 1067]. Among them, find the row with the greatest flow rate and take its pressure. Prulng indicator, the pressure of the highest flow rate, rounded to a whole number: 1057 kPa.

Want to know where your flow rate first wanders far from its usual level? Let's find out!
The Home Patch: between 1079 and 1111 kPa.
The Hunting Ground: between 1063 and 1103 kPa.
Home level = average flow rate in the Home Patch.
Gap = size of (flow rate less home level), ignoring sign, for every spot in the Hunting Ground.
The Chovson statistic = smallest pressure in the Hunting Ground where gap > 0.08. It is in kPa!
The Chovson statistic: 1077 kPa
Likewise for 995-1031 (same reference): 997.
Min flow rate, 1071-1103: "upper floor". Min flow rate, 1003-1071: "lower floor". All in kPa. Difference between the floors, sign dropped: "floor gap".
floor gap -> 0.02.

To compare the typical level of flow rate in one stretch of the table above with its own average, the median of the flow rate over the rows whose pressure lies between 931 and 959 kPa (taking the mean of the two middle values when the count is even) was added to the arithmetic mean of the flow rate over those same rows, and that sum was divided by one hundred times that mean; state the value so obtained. 0.0201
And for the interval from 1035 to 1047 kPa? 0.0200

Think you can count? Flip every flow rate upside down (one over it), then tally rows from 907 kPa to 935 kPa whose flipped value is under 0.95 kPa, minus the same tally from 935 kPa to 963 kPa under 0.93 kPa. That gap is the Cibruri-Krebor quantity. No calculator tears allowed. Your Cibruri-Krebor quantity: -3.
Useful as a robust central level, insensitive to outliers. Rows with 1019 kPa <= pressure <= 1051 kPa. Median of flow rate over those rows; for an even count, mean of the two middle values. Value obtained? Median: 1.12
